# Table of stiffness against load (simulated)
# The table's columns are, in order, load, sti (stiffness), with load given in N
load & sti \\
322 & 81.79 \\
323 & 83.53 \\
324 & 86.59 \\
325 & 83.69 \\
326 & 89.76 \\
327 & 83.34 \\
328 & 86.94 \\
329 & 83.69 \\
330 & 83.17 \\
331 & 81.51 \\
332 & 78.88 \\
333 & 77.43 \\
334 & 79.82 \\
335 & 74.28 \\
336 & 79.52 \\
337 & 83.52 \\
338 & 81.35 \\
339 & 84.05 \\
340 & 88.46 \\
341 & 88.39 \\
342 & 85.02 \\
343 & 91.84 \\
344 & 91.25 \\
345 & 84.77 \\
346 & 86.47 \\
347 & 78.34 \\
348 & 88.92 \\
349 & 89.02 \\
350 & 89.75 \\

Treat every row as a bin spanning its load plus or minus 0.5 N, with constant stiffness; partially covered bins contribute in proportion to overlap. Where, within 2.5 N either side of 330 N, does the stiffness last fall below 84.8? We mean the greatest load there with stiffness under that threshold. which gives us 332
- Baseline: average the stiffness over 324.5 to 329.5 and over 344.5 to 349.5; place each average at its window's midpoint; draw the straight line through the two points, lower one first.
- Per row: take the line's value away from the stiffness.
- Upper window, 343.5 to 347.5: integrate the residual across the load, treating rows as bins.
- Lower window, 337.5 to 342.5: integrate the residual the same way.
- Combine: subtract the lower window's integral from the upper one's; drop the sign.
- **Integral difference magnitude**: 1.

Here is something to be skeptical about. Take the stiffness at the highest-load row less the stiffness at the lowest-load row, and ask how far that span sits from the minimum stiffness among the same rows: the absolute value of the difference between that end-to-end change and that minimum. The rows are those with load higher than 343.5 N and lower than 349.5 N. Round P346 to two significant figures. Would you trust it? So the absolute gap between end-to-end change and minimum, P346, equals 81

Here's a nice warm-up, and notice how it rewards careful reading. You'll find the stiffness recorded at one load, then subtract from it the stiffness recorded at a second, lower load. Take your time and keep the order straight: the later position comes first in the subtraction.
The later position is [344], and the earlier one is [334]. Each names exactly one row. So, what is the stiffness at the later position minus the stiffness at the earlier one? 11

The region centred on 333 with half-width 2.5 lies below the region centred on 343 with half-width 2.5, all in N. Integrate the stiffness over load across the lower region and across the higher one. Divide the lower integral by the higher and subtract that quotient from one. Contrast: 0.11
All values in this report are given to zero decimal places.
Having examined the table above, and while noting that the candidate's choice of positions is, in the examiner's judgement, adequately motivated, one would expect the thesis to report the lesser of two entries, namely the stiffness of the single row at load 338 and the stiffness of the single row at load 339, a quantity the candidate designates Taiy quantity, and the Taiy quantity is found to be 81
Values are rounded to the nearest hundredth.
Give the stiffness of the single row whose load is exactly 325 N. 83.69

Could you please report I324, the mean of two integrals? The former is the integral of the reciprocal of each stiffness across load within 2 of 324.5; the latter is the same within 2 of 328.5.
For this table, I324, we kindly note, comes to 0.0470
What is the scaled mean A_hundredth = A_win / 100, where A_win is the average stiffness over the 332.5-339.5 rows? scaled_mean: 0.80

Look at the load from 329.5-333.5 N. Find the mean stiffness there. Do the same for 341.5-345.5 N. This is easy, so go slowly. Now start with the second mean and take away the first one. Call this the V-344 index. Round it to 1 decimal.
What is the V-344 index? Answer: 8.0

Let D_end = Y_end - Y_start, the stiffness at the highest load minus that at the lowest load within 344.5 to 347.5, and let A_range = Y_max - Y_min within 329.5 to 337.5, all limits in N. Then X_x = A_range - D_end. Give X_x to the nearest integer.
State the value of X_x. 16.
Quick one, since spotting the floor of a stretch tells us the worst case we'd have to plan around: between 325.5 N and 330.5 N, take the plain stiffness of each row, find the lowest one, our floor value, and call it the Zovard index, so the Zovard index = 83.17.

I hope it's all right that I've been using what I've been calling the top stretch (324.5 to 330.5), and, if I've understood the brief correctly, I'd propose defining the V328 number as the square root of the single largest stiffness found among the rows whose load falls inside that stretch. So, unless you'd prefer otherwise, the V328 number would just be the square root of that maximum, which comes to 9.47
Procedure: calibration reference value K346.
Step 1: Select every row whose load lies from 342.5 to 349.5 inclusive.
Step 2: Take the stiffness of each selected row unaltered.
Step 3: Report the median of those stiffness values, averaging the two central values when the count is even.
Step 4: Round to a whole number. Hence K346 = 89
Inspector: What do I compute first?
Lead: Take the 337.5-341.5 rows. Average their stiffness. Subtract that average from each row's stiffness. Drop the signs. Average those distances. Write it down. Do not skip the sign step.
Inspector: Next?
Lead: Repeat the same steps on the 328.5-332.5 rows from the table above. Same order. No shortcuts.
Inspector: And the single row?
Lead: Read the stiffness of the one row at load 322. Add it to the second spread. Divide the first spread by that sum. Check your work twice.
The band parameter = 0.0343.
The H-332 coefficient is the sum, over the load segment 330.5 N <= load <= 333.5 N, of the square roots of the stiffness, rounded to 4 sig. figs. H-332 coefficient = 26.71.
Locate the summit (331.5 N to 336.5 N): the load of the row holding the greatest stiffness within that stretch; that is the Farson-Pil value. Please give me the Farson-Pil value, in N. 334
